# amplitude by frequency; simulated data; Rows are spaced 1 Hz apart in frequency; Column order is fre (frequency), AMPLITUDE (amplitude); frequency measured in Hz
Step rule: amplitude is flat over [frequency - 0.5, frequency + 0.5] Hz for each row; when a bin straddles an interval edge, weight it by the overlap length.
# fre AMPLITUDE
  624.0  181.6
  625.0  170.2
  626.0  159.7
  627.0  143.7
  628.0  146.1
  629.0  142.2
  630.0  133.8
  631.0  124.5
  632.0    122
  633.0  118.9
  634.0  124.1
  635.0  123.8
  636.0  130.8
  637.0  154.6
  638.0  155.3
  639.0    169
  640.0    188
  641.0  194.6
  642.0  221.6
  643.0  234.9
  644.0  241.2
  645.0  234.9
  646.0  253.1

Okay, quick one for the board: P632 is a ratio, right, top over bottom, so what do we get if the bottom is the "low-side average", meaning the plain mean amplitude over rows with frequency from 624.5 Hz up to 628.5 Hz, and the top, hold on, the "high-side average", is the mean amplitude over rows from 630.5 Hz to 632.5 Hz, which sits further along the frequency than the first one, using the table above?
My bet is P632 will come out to 0.80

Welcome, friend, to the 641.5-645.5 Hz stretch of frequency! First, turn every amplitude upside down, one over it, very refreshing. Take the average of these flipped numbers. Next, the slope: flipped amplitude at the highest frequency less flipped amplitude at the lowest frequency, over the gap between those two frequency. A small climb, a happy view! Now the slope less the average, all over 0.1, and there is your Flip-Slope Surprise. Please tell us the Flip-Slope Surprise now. -0.044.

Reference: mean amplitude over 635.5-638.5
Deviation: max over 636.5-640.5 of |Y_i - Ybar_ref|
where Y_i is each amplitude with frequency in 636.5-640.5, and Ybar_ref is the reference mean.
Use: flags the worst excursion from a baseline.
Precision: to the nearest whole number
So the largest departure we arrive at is 41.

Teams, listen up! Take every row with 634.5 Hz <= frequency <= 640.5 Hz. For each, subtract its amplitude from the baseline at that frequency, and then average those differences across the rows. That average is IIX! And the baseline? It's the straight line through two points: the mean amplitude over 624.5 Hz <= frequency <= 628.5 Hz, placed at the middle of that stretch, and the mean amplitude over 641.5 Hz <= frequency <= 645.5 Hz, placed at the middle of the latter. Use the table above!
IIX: 52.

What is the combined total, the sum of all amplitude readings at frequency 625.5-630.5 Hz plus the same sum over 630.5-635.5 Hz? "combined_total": 1339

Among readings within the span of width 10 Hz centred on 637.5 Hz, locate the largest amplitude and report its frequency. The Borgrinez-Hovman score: 642.0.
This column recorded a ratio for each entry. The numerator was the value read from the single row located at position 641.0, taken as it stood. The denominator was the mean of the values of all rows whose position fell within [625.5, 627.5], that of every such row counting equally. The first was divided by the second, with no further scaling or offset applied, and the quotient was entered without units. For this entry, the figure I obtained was 1.28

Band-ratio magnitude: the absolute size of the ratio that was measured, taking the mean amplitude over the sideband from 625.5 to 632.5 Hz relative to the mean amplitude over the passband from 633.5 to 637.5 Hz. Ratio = 1.0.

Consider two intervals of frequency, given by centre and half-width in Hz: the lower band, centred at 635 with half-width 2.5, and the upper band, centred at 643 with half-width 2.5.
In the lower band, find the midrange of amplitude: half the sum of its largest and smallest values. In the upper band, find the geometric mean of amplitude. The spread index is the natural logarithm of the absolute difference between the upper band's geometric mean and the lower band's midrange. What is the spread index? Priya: 4.5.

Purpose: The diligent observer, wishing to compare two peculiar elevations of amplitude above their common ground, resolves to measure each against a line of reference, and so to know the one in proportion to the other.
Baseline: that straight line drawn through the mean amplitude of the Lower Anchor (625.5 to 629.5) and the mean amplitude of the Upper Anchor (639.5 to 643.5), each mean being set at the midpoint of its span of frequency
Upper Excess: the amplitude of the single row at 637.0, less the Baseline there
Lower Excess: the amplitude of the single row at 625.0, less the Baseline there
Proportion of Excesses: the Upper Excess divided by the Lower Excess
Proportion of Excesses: -1.1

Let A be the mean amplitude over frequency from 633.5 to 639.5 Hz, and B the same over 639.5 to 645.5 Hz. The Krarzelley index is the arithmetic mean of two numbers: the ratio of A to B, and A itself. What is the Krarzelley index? 72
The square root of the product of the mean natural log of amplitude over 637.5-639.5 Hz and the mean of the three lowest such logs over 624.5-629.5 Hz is 5.03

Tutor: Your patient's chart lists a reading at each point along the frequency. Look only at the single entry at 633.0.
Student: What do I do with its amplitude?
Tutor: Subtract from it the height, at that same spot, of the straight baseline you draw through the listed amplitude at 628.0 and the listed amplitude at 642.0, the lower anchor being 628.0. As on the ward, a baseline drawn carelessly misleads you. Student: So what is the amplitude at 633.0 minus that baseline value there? -54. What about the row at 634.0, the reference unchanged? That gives -54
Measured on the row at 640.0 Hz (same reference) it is -23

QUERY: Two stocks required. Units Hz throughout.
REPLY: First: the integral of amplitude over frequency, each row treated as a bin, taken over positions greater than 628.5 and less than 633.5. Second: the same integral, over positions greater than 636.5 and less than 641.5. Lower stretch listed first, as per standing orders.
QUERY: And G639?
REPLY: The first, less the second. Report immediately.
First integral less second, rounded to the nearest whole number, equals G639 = -220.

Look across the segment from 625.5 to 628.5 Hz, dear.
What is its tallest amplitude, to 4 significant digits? 159.7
